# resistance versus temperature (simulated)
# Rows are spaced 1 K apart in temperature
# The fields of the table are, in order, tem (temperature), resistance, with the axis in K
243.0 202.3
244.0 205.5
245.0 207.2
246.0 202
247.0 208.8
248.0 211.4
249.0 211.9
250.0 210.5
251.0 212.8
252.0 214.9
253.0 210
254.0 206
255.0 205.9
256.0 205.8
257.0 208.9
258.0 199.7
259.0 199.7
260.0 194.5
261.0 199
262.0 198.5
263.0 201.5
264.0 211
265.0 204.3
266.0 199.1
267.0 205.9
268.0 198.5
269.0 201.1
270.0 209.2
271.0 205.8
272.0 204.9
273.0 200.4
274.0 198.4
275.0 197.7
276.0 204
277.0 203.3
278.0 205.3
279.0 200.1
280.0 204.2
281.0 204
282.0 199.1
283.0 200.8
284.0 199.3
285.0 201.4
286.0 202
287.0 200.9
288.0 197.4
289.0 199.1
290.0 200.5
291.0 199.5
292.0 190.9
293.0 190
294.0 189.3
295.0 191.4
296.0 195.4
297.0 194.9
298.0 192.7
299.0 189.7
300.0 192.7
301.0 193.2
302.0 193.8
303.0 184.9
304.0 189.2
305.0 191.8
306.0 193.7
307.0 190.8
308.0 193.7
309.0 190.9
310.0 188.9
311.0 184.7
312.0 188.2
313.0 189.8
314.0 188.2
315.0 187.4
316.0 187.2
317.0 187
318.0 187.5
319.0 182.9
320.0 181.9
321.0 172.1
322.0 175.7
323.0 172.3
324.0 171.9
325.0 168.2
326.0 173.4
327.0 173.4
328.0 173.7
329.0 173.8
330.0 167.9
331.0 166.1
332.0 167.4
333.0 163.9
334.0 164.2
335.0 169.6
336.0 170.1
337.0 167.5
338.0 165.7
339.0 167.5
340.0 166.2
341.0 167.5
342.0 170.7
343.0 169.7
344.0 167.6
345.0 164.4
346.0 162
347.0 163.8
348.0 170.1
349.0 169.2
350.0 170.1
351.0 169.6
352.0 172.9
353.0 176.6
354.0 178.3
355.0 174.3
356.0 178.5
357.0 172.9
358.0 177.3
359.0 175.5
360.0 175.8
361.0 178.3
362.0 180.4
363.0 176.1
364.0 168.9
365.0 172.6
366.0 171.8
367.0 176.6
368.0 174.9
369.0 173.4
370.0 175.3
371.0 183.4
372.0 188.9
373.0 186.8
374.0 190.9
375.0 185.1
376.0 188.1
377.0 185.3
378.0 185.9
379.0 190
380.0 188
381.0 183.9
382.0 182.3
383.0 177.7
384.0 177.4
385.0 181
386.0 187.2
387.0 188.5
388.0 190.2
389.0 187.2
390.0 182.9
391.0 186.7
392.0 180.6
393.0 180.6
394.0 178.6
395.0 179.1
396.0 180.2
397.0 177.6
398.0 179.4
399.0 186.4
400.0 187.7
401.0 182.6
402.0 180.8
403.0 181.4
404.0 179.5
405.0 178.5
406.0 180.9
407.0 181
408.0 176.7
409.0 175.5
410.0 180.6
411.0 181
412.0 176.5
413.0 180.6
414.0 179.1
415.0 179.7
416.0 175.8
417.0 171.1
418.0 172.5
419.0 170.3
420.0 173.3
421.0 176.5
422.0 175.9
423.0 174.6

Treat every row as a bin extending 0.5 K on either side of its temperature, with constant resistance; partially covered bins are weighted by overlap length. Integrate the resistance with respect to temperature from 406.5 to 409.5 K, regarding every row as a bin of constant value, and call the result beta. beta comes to 533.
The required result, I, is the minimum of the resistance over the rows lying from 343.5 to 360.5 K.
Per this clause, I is 162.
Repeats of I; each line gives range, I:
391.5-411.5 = 175.5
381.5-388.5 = 177.4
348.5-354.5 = 169.2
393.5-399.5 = 177.6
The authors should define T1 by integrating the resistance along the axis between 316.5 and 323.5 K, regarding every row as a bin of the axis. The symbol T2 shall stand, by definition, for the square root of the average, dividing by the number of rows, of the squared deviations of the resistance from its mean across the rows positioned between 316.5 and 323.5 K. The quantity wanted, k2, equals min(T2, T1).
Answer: 6.1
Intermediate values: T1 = 1259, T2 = 6.1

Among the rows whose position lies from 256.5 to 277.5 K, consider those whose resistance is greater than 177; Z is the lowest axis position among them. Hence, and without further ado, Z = 257.0 K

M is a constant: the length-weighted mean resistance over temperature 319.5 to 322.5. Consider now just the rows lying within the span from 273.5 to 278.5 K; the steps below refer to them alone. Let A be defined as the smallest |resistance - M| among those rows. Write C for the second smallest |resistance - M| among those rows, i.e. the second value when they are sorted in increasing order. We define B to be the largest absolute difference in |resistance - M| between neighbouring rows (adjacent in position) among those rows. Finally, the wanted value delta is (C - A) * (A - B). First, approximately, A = 21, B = 6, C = 22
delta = 10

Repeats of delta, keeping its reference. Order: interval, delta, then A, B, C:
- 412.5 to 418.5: -7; 1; 5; 3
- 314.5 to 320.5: 1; 5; 5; 6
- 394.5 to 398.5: -2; 1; 3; 3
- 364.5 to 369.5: -8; 0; 5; 2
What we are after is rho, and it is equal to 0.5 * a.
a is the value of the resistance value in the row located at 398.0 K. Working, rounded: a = 179.4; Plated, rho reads 89.7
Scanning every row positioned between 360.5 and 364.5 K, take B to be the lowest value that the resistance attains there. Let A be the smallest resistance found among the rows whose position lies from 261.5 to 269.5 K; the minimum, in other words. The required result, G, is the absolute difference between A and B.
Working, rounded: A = 198.5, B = 168.9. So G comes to 30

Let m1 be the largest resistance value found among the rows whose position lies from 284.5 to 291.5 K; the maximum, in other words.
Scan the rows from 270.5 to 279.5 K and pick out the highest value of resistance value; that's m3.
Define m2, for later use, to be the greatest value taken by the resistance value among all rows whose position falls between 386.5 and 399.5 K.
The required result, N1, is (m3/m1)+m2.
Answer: 191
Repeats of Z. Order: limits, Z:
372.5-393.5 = 373.0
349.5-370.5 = 354.0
